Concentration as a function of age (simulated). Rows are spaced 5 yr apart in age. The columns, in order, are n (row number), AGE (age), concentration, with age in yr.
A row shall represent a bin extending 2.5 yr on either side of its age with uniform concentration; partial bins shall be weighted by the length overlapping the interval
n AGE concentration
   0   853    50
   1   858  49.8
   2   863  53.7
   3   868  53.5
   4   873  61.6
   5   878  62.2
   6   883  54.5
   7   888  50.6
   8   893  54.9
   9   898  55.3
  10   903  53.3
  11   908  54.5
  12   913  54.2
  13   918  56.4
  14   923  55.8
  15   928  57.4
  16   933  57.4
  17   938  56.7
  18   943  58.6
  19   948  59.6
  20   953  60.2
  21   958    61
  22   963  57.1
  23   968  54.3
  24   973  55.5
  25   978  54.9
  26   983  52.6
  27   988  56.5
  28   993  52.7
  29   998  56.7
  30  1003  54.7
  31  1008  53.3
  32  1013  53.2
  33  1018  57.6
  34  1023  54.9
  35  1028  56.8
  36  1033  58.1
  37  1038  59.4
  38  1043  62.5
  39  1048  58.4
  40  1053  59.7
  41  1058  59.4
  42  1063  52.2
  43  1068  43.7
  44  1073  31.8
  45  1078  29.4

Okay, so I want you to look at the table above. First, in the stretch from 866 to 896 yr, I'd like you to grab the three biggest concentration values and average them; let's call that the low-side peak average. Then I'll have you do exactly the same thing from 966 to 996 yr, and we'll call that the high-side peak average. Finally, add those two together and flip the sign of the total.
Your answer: -115.2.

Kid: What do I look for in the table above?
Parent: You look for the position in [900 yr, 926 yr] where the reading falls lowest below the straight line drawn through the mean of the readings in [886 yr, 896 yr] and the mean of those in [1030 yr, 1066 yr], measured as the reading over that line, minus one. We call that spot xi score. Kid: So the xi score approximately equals 903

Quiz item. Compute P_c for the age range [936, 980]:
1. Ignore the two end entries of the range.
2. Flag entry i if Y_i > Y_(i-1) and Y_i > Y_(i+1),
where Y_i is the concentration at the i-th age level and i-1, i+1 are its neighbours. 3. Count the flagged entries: 2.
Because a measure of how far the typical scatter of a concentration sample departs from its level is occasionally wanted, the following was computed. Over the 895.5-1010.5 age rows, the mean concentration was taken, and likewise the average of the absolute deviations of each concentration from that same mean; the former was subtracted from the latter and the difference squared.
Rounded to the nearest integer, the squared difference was 2936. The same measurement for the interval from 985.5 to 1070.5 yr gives 2784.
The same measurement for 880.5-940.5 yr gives 2880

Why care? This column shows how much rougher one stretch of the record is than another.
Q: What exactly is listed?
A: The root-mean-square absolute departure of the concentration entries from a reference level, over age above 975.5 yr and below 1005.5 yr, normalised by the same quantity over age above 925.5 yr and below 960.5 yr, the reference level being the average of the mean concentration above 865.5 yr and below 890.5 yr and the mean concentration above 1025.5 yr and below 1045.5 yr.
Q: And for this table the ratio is 2.1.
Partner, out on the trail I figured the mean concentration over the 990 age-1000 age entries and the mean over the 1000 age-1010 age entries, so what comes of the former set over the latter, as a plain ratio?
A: 1.01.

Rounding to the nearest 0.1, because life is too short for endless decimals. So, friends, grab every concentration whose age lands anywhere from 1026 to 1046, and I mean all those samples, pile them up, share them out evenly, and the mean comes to 59.2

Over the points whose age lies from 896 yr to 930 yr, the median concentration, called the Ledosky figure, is 55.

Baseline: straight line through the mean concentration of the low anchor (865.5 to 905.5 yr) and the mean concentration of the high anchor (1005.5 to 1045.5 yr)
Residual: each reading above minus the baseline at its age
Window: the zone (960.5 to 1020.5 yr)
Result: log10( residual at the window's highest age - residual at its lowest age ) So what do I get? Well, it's -1.86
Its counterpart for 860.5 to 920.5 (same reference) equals 0.35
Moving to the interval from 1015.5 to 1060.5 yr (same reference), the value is 0.16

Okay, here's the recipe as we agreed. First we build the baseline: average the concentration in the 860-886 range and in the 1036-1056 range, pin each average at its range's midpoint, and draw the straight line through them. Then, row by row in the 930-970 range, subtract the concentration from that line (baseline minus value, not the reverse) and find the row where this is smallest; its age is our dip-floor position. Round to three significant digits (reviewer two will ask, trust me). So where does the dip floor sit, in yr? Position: 958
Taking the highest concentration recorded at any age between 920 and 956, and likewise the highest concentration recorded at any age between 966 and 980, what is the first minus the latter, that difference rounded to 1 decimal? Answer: 4.7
